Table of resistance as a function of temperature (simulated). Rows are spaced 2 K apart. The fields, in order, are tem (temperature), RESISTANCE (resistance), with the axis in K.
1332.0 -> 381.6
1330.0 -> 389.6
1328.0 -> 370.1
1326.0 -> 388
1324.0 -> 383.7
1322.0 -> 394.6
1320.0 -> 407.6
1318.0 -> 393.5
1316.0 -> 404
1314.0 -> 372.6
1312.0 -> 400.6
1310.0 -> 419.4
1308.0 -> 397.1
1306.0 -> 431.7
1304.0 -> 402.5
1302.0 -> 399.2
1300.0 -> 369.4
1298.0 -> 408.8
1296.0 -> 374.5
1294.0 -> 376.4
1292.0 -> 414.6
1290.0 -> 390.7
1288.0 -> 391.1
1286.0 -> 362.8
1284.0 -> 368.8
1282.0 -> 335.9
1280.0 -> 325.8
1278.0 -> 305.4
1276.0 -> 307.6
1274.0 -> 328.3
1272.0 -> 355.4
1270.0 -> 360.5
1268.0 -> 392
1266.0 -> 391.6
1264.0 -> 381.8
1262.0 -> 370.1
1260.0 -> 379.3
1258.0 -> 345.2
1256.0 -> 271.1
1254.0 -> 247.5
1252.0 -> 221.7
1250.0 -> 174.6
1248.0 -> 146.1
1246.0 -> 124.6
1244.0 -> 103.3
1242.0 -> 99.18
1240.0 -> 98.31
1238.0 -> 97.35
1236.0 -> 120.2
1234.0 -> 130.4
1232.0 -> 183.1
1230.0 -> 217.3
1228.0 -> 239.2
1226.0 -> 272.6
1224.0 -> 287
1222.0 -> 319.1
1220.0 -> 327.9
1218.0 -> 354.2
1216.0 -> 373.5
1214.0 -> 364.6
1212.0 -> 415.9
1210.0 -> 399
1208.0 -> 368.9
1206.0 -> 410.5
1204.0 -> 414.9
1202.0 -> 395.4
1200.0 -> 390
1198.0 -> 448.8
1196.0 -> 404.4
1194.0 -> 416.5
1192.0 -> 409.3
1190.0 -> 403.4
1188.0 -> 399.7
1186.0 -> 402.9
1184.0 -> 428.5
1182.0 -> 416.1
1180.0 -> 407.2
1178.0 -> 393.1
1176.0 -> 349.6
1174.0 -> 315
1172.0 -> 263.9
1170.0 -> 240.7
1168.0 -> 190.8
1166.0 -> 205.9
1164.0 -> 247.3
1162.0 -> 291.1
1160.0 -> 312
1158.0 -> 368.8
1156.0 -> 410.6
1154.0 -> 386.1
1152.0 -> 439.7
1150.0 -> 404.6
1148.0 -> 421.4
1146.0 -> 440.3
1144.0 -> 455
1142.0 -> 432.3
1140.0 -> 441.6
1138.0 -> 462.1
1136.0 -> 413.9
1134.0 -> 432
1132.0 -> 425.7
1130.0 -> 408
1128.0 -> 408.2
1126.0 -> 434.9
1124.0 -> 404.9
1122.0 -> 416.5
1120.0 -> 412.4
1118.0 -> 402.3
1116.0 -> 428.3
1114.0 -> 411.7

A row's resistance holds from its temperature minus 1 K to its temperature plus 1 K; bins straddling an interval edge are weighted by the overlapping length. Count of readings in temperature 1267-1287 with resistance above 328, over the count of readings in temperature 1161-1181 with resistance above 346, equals 2.3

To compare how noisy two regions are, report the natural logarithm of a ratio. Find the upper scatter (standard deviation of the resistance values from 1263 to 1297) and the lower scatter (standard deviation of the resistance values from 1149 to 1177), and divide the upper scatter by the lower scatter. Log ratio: -0.91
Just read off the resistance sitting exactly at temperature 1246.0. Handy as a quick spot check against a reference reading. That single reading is 124.6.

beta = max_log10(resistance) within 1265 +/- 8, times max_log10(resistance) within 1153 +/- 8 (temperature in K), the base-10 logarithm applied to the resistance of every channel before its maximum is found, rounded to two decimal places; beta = 6.86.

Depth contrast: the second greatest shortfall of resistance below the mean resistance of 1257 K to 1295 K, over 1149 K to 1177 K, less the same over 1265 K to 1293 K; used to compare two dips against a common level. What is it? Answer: 102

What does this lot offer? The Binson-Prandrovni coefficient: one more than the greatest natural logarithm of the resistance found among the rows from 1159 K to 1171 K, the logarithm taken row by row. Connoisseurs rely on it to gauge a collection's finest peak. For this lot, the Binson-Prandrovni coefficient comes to 6.74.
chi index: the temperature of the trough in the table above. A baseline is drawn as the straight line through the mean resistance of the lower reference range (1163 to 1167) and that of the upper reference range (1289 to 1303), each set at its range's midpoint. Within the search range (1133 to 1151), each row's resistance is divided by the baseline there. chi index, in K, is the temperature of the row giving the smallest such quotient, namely 1150.0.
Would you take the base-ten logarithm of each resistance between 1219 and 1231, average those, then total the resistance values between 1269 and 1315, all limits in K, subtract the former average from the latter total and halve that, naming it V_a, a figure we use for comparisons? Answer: 4298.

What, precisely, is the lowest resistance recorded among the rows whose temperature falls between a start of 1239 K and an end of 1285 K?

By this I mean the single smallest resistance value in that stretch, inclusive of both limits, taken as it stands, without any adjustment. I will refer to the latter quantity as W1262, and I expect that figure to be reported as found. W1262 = 98.31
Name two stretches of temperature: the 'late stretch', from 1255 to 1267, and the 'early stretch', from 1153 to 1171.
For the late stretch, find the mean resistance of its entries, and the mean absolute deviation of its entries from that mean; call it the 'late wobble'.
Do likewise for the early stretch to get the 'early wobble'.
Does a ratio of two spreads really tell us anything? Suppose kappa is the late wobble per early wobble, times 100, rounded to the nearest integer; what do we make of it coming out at 49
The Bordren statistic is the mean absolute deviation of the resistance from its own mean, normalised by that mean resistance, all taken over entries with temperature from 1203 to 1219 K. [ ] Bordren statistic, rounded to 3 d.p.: 0.058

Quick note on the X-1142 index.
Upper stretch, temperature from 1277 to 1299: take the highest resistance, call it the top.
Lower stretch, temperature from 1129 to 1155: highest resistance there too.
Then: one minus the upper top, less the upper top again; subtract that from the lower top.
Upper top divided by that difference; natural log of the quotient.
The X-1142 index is -1.14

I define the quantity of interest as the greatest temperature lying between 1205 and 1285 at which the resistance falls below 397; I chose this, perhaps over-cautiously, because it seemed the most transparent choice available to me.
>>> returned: 1284.0 K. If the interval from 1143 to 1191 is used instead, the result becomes 1178.0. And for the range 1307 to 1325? 1324.0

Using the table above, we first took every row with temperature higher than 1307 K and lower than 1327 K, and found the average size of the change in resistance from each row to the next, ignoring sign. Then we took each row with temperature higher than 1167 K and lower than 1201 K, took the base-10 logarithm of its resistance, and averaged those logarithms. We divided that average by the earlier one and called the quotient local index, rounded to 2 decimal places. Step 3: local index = 0.15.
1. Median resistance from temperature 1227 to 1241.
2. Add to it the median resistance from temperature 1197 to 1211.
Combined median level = 529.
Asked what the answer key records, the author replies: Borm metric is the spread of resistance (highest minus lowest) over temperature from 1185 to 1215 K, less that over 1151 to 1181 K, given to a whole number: -165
